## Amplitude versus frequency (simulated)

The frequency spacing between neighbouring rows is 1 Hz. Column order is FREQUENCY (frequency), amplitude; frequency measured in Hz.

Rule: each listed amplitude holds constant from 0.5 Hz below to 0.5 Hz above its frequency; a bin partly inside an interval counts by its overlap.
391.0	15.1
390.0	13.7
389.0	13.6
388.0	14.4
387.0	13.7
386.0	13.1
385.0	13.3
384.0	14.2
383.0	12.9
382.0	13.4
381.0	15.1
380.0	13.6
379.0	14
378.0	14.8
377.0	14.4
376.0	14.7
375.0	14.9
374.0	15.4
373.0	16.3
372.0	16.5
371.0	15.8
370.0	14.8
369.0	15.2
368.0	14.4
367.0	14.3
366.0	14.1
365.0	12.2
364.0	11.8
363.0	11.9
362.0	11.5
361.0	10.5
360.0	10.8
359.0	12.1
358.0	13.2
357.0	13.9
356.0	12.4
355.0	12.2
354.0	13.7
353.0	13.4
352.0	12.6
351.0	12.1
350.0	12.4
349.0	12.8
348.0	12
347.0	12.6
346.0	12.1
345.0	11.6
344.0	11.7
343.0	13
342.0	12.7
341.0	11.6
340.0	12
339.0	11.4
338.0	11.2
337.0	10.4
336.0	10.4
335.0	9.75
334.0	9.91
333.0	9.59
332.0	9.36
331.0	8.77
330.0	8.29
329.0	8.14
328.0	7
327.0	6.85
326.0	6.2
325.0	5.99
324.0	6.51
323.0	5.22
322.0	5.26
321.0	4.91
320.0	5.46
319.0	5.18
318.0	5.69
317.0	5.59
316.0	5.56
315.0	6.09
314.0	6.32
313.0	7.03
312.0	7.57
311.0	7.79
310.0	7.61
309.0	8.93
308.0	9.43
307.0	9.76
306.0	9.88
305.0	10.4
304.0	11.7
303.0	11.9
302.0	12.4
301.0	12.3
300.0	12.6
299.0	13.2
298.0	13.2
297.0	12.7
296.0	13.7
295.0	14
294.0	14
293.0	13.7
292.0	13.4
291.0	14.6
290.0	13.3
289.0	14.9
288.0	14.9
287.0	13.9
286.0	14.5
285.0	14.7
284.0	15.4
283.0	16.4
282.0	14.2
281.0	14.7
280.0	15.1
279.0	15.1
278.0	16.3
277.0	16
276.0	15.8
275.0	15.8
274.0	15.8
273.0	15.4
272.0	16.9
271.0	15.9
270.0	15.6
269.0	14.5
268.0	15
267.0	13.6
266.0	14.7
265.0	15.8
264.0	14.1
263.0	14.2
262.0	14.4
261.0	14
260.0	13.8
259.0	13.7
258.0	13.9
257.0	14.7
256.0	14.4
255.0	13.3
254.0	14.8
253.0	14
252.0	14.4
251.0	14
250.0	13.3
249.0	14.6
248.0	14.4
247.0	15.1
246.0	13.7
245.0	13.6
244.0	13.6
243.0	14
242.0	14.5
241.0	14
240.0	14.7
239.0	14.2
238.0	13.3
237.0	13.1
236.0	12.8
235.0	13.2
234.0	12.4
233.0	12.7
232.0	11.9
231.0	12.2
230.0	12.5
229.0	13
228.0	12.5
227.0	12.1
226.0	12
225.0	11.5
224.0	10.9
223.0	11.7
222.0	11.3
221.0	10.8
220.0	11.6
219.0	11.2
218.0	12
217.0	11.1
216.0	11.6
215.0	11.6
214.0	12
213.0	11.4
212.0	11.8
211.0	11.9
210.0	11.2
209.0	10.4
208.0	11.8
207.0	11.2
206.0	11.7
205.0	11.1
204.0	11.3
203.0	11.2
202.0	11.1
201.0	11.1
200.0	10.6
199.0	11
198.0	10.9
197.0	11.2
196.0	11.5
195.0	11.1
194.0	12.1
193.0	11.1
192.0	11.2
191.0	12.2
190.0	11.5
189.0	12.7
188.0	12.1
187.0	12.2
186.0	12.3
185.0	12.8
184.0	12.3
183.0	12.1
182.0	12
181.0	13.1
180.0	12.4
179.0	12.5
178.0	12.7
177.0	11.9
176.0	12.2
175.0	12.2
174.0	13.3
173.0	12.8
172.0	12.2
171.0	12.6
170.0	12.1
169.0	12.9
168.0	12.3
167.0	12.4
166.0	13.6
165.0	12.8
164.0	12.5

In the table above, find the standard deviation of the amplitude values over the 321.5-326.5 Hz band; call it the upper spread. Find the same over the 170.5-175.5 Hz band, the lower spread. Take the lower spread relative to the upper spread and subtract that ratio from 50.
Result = 49.2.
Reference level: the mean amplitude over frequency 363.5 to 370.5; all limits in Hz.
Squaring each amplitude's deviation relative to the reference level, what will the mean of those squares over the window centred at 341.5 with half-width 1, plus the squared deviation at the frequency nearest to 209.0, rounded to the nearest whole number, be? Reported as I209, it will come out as 15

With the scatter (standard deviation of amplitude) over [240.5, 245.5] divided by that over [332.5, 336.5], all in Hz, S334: 1.1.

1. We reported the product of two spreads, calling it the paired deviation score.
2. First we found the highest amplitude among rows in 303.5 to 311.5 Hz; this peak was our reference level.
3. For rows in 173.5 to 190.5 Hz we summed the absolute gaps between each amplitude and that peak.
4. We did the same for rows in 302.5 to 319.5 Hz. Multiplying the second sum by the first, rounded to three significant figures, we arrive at 742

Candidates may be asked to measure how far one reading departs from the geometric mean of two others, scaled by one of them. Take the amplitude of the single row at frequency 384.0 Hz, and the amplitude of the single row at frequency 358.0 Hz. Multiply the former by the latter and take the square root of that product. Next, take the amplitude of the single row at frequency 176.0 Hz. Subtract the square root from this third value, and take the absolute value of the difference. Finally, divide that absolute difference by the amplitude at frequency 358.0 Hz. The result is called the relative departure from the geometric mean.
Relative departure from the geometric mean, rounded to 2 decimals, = 0.11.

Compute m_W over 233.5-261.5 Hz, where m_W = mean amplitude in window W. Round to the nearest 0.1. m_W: 13.9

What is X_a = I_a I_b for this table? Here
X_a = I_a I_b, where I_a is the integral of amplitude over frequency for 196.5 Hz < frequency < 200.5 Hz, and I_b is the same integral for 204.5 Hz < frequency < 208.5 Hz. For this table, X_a 2001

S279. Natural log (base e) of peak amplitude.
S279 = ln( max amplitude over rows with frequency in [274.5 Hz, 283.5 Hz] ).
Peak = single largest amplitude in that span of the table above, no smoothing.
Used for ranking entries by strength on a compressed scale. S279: 2.80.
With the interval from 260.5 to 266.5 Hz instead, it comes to 2.76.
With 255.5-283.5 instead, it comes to 2.83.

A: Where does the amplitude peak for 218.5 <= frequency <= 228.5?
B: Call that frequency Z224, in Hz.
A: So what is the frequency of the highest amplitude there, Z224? 228.0 Hz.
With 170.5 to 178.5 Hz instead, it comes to 174.0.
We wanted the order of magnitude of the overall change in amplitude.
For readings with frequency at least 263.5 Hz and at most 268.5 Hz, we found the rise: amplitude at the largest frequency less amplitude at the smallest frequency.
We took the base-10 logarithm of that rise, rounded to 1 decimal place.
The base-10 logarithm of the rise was 0.0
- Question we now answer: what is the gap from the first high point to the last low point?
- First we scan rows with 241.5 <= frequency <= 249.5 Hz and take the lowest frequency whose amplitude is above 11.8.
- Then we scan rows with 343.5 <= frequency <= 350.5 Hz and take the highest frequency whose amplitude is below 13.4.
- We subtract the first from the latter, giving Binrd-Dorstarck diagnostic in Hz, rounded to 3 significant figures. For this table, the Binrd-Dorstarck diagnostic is 108 Hz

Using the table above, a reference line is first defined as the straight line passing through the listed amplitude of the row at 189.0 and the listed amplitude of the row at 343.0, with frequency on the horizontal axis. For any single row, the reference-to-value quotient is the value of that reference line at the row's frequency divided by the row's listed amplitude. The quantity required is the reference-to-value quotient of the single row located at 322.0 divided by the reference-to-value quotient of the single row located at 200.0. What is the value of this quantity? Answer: 2.1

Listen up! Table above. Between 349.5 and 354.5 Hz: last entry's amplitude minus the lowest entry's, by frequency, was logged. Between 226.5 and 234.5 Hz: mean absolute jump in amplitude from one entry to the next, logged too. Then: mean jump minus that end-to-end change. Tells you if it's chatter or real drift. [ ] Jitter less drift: -0.9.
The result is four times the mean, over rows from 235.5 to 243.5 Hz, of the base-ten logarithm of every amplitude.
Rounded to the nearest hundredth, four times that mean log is 4.56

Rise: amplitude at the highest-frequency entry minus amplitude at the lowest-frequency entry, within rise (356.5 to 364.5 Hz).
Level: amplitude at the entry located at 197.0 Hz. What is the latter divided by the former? -5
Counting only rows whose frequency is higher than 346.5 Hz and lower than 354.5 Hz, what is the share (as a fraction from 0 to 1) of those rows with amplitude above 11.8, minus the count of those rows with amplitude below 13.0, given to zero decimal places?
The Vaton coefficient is -5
